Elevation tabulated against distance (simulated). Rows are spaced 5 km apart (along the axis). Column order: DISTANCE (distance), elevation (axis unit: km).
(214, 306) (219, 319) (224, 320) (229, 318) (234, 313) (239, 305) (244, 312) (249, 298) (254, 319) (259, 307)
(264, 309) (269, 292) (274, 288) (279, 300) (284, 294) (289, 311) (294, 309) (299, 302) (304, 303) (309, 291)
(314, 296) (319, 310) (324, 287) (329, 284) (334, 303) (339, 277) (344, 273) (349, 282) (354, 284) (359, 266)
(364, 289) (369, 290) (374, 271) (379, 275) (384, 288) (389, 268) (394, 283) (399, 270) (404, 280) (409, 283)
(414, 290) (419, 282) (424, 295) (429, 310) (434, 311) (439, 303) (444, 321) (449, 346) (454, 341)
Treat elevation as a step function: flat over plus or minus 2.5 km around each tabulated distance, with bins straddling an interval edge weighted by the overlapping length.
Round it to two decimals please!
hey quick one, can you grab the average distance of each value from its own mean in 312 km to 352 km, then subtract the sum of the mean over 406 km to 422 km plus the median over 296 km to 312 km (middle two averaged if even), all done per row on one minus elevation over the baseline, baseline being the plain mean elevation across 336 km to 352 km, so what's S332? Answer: 0.15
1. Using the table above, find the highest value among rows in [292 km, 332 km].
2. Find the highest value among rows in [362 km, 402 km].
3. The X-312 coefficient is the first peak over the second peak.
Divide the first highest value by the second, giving 1.07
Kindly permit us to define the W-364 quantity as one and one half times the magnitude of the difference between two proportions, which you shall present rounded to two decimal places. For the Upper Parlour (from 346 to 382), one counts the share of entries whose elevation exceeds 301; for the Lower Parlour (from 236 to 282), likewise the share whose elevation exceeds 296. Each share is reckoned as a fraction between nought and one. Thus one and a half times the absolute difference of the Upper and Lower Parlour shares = 1.17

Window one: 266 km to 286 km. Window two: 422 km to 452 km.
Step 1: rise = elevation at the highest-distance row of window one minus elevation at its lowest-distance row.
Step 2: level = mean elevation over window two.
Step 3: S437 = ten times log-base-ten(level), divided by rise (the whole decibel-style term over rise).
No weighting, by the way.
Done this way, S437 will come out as 12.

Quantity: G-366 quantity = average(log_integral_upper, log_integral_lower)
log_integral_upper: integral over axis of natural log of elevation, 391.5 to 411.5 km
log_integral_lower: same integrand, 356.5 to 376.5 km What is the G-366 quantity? 113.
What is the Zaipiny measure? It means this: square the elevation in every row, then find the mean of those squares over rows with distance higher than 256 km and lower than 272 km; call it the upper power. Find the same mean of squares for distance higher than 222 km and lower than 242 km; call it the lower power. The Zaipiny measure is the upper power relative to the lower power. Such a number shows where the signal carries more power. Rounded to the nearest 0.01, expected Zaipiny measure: 0.93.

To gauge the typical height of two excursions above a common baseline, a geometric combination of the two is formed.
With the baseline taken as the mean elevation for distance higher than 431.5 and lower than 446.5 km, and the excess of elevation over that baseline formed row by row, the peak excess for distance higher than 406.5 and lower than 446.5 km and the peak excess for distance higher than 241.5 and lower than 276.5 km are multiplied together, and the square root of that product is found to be 8.3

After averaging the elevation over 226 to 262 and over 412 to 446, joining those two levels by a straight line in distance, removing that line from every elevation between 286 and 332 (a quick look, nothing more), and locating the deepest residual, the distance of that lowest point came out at 329 km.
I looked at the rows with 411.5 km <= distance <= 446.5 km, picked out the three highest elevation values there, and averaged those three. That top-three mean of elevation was 314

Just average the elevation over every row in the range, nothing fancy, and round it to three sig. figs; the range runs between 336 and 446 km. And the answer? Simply 286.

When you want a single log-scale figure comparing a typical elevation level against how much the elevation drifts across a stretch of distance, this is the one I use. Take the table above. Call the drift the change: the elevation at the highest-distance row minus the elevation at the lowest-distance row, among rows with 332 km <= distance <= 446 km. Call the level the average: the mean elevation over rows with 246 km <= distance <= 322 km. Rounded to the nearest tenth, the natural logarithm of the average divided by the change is 2.8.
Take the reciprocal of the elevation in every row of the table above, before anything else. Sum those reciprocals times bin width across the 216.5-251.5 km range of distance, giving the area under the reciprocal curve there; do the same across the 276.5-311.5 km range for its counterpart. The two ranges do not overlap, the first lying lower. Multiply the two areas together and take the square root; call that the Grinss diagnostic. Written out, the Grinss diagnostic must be 0.1142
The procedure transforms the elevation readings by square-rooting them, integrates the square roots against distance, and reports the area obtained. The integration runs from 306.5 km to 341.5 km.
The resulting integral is 599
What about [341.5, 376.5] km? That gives 585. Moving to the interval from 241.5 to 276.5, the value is 610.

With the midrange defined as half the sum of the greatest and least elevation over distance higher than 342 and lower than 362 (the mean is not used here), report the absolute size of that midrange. 275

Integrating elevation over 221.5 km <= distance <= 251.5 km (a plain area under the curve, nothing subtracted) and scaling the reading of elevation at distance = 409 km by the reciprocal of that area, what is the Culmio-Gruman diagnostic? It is 0.030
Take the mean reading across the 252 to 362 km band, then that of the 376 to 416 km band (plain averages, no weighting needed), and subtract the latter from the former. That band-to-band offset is 15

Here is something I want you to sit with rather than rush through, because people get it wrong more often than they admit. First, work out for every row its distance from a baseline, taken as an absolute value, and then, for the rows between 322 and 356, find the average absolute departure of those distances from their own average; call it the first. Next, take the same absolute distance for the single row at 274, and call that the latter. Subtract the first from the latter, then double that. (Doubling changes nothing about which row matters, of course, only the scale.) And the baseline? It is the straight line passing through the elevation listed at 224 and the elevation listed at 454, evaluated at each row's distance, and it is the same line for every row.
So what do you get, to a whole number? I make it 59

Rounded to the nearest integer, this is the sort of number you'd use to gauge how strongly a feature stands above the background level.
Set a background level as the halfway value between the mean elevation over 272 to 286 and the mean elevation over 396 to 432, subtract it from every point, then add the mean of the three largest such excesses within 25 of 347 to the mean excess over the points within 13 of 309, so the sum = 13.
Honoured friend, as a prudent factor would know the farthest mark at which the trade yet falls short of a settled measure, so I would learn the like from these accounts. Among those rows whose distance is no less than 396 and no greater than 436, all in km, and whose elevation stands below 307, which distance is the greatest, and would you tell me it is 424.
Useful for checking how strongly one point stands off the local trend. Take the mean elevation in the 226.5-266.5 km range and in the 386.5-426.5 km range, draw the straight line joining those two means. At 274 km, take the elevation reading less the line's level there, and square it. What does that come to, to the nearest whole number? 295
